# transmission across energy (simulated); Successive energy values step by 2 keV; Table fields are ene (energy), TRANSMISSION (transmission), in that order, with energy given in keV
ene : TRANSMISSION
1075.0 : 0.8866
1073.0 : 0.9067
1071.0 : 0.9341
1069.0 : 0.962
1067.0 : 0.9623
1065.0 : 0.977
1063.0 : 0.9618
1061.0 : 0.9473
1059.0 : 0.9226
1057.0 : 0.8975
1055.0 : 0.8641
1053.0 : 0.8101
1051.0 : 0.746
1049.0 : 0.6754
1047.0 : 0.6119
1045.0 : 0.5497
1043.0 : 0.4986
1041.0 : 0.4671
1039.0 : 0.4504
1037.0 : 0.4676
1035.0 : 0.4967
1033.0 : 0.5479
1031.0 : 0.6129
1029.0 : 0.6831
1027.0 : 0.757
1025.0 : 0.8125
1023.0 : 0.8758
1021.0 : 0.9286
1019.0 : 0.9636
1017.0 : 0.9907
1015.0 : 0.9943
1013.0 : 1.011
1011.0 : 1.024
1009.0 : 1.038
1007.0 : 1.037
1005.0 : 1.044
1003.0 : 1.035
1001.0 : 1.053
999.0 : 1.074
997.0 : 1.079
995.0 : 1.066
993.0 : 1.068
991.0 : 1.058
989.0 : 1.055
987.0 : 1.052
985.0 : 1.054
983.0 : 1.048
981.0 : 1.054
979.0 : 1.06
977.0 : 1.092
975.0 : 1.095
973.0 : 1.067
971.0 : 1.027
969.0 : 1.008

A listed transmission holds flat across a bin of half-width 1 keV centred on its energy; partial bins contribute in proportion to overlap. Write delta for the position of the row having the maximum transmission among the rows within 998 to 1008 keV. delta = 999.0 keV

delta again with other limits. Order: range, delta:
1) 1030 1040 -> 1031.0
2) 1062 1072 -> 1065.0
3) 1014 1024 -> 1015.0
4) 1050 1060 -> 1059.0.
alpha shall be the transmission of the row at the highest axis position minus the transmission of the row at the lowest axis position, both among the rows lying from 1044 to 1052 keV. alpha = 0.20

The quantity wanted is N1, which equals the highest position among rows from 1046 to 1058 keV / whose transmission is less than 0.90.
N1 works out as 1057.0 keV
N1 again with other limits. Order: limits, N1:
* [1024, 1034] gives 1033.0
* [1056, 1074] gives 1057.0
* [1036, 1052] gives 1051.0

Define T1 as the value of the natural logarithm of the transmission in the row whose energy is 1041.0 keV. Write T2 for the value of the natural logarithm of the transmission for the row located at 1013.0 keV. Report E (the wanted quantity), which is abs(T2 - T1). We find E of 0.77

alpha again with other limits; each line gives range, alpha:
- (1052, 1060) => 0.11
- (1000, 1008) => -0.02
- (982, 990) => 0.01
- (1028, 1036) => -0.19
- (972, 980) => -0.01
